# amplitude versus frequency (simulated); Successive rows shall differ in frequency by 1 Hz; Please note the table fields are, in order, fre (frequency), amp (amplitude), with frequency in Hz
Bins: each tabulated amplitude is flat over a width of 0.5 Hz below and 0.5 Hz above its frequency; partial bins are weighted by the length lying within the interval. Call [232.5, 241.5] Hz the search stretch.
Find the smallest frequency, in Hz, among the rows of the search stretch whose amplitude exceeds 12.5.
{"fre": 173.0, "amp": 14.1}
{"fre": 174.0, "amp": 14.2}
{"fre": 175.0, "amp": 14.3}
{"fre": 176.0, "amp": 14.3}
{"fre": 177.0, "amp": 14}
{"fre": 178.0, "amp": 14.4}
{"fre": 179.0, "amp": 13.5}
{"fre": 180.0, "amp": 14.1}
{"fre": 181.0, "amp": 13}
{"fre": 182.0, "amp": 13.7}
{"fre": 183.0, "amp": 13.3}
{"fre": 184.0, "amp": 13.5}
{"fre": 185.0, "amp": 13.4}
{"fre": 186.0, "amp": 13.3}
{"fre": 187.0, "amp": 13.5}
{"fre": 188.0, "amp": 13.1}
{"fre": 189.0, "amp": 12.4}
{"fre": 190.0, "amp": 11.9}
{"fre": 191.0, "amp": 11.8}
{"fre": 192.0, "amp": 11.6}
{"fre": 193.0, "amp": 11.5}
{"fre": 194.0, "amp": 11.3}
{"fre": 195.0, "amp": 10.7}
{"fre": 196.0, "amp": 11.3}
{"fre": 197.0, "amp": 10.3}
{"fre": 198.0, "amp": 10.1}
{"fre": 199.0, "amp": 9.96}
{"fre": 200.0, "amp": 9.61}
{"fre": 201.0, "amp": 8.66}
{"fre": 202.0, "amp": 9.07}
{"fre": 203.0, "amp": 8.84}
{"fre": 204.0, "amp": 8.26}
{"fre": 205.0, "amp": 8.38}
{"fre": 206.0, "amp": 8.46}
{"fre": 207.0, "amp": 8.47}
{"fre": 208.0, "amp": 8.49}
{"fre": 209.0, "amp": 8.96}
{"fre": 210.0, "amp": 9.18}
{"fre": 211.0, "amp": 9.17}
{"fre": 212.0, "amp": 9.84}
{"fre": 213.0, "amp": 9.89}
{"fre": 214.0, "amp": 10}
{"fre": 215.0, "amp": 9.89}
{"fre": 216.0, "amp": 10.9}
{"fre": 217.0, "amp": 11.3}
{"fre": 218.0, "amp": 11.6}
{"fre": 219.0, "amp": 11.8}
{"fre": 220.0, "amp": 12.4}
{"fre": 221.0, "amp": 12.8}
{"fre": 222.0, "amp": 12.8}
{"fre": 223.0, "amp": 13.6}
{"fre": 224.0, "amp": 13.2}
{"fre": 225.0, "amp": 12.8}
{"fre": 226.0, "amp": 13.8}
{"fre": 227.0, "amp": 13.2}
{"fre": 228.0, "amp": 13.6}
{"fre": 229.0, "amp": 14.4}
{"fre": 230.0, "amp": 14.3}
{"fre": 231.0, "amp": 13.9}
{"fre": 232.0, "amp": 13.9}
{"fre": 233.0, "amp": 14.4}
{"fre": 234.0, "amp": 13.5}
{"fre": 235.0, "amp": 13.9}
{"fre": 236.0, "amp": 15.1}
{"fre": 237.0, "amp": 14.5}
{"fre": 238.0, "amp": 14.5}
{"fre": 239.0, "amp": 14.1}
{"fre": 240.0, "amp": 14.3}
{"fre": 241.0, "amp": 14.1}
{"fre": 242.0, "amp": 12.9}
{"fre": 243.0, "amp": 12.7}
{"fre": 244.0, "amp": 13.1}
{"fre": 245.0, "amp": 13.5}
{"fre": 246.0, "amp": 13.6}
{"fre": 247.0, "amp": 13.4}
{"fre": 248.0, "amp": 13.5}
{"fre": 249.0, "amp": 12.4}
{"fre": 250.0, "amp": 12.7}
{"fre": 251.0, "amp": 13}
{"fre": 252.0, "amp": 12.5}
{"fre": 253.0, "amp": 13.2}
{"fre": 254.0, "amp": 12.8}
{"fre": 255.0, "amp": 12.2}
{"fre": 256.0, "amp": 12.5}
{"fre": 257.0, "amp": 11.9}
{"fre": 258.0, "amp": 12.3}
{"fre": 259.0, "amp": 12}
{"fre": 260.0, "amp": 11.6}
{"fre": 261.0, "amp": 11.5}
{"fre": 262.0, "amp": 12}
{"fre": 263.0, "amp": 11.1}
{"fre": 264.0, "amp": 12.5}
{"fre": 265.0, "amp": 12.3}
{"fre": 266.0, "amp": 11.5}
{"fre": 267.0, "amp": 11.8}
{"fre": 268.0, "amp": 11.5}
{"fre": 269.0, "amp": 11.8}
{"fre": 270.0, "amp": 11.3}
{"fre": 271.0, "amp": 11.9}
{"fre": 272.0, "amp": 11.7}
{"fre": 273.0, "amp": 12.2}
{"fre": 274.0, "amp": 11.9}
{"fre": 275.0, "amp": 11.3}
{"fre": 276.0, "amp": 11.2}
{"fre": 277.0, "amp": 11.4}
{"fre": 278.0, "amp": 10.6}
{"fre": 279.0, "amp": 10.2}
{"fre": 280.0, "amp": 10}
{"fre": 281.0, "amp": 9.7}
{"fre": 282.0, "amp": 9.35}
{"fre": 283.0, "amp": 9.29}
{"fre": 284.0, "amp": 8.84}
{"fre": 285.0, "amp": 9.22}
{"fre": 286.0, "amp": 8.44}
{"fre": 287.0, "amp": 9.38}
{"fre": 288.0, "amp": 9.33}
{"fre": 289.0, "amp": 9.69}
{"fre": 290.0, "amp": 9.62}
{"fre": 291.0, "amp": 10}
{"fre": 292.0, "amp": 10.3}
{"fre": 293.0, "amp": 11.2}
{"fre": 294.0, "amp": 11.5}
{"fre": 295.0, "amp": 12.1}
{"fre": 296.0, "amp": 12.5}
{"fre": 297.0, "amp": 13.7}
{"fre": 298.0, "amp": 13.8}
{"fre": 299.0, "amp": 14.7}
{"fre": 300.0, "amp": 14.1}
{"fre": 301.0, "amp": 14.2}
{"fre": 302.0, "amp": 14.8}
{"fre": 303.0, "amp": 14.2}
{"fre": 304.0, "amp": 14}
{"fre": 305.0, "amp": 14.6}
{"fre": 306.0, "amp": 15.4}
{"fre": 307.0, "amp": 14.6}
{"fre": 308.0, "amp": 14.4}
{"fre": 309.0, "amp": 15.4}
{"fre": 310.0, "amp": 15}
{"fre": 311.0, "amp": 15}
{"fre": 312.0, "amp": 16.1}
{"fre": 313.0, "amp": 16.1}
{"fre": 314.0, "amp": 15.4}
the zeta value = 233.0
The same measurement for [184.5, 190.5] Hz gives 185.0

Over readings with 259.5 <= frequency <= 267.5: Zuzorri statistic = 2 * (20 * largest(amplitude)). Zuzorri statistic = 500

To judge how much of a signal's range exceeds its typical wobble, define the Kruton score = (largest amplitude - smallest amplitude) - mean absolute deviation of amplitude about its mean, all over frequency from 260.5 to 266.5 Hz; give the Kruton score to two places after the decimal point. 0.95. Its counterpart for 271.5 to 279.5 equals 1.51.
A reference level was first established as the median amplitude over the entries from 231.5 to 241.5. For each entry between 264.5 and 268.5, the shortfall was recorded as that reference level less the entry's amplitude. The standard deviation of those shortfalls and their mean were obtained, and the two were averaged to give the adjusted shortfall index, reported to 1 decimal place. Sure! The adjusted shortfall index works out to 1.4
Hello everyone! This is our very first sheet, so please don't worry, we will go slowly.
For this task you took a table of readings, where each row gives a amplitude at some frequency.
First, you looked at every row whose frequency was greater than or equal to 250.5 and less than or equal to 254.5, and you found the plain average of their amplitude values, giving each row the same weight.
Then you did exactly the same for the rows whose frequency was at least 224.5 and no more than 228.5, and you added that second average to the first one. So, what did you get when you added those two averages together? 26.2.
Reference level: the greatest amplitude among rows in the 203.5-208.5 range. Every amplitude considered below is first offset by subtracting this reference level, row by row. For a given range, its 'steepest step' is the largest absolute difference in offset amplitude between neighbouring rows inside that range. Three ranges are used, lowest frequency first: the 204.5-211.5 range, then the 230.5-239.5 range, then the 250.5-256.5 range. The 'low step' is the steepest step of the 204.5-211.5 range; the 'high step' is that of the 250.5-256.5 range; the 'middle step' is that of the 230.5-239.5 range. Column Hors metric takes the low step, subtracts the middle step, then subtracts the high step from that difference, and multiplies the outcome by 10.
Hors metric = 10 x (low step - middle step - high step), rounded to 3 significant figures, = -14.3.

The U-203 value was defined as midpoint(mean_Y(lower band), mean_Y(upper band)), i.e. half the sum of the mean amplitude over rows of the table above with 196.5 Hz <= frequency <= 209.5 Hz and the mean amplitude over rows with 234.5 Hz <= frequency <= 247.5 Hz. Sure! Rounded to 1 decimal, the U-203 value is 11.4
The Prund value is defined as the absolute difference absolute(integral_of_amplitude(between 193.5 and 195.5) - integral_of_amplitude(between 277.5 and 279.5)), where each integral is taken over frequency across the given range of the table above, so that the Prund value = 1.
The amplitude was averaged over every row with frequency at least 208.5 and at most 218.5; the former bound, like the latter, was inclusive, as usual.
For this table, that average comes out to 10.1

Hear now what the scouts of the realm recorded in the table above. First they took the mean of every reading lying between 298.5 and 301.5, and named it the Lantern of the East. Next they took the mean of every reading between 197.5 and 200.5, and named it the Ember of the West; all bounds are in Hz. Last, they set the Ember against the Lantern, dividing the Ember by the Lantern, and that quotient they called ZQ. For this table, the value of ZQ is 0.69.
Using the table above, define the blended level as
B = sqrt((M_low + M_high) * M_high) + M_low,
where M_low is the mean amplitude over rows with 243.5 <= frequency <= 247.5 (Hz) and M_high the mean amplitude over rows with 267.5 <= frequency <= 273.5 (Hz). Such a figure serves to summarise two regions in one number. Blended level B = 30.6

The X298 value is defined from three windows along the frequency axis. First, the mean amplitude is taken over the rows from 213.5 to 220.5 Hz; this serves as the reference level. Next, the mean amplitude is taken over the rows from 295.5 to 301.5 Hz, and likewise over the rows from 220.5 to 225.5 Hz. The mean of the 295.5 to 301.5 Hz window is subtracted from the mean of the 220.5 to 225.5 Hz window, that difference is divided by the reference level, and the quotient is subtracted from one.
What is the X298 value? 1.07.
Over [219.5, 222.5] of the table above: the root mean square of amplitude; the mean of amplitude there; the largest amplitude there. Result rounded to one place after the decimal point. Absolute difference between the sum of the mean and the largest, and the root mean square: 12.8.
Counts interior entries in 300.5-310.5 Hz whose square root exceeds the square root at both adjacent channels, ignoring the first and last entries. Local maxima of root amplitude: 3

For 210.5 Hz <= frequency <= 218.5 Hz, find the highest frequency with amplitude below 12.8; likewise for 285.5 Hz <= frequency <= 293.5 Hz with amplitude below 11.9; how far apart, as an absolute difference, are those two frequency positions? 75 Hz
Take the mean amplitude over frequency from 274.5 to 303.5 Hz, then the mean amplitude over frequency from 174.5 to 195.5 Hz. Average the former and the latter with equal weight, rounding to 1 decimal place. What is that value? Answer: 12.1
